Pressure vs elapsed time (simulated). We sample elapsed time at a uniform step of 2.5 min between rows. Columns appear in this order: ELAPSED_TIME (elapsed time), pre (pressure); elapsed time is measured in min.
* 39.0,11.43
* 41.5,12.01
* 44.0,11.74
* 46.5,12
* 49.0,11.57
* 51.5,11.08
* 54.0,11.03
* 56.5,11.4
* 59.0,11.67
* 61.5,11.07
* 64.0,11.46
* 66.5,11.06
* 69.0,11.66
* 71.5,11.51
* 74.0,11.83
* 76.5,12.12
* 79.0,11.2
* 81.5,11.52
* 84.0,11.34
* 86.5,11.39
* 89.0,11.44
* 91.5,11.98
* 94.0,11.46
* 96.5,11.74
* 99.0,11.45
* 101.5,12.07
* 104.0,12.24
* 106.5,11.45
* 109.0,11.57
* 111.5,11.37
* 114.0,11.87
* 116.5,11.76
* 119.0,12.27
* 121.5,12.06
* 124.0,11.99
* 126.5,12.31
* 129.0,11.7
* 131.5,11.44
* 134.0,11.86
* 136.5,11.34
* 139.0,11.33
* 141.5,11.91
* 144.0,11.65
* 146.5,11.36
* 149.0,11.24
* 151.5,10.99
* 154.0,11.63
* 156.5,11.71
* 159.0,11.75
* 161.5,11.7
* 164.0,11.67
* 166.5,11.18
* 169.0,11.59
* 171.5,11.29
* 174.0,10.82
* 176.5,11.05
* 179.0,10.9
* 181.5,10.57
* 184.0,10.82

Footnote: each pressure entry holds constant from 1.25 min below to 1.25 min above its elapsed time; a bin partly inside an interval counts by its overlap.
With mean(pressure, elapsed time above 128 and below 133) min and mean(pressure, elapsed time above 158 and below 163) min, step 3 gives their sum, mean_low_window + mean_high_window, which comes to 23.3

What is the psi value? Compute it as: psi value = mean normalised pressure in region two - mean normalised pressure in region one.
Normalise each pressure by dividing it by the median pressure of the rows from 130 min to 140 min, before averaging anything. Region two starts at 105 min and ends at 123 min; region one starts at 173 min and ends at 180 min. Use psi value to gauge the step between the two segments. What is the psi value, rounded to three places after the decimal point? 0.074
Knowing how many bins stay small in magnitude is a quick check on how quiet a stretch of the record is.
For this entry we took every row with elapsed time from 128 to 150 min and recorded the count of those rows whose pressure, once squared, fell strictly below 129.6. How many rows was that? 4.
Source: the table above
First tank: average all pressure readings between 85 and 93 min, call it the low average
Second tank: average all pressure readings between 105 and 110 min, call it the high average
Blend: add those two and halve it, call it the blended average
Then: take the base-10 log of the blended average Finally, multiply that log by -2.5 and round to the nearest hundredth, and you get -2.66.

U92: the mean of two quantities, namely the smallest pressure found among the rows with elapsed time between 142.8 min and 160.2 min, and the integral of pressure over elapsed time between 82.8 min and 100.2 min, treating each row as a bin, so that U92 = 106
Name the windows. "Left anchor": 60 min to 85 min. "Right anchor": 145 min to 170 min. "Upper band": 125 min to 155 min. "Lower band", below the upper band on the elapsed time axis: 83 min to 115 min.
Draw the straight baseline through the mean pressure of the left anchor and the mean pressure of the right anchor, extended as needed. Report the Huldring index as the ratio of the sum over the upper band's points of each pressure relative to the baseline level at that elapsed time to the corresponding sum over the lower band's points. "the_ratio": 0.92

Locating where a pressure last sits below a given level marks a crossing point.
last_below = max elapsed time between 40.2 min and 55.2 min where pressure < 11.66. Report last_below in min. 54.0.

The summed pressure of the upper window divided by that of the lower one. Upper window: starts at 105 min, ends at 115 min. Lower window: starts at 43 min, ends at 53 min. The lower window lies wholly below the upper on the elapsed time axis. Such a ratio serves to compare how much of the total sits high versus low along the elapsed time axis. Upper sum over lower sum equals 1.00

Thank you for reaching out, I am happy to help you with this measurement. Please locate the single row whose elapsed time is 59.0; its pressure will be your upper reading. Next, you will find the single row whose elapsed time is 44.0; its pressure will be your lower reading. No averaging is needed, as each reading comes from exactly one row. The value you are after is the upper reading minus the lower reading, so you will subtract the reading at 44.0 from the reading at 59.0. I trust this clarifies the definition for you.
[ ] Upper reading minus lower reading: -0.1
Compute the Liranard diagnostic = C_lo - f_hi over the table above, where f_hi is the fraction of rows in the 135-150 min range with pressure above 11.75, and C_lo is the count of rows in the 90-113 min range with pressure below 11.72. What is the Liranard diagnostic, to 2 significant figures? 4.8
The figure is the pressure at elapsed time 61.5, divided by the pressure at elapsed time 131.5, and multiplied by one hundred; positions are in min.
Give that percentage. 96.8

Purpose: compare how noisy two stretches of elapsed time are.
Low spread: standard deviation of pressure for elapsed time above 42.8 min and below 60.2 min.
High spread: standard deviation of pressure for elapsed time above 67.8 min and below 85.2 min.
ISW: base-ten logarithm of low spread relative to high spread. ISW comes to 0.06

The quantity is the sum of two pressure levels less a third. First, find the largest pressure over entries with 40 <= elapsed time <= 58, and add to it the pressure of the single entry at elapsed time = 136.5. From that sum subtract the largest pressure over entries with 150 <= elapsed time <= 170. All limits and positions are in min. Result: 11.6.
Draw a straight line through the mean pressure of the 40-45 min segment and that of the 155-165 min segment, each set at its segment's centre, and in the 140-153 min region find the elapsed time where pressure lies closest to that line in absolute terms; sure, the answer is 144.0 min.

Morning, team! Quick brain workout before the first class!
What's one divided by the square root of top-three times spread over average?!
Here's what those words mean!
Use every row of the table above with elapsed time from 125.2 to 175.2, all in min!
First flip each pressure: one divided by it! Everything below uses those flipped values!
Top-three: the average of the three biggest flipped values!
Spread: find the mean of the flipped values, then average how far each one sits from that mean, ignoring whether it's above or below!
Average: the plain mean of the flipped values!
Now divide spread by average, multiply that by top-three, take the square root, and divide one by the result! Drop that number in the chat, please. 21.5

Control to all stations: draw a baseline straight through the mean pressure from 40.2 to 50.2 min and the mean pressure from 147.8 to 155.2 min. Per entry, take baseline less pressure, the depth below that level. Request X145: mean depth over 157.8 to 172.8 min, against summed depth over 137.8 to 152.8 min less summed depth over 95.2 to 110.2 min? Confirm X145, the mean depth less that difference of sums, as -1.0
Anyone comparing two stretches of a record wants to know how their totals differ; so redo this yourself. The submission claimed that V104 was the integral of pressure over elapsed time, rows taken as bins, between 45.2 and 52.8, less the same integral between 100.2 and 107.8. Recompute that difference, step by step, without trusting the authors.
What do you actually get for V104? -2.8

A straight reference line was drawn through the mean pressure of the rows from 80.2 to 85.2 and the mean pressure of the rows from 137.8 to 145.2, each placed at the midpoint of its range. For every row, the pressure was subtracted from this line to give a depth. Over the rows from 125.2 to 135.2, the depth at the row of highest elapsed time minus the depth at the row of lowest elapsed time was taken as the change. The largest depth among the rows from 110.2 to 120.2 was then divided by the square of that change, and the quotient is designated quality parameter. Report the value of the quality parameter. 0.7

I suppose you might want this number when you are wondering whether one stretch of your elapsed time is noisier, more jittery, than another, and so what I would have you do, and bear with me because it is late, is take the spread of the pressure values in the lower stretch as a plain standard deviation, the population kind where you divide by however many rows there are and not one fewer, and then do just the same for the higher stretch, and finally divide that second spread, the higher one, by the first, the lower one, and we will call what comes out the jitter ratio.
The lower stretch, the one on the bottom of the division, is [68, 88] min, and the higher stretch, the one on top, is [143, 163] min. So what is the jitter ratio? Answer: 0.94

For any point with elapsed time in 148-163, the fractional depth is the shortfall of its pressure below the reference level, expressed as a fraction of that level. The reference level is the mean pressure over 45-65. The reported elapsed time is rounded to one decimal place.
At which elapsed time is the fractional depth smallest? 159.0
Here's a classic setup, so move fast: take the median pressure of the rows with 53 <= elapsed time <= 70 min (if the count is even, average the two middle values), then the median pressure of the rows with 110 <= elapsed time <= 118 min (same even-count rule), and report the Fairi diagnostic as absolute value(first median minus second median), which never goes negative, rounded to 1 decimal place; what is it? 0.4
